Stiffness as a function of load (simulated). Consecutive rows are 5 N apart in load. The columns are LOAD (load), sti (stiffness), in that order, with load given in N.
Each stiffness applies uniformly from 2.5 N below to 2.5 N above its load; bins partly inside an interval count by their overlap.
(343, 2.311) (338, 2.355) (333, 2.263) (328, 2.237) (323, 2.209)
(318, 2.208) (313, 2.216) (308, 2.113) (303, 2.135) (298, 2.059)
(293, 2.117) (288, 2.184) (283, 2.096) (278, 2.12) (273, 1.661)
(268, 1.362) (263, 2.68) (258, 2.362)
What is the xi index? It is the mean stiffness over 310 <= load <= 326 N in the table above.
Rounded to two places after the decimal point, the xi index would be 2.21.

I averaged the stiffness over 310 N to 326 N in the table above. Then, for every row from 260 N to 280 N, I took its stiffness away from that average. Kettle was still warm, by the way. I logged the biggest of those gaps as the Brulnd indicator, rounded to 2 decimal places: 0.85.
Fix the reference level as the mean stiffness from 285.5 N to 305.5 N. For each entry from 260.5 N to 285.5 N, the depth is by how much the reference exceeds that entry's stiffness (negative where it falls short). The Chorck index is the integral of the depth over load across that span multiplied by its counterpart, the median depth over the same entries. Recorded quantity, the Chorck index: 0.10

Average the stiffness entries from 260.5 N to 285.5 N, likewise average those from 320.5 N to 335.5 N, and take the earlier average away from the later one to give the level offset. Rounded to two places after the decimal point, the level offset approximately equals 0.25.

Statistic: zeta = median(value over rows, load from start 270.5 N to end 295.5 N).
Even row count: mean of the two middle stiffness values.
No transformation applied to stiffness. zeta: 2.12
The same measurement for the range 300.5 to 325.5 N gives 2.21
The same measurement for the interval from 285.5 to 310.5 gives 2.12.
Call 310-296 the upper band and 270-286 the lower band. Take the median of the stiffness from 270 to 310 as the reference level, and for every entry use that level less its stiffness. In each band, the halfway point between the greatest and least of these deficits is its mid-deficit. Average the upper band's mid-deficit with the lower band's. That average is 0.12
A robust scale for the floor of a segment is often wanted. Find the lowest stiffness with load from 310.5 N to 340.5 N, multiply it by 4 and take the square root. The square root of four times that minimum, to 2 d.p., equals 2.97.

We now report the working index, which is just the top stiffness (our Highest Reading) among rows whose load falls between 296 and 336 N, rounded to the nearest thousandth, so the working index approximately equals 2.263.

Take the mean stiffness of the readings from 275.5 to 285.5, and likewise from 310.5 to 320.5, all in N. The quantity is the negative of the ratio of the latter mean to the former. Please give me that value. -1.05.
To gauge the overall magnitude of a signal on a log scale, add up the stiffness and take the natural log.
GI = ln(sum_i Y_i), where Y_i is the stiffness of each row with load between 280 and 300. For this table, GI 2.13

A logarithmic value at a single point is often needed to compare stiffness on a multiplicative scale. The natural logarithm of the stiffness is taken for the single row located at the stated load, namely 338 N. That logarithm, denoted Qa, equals 0.86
